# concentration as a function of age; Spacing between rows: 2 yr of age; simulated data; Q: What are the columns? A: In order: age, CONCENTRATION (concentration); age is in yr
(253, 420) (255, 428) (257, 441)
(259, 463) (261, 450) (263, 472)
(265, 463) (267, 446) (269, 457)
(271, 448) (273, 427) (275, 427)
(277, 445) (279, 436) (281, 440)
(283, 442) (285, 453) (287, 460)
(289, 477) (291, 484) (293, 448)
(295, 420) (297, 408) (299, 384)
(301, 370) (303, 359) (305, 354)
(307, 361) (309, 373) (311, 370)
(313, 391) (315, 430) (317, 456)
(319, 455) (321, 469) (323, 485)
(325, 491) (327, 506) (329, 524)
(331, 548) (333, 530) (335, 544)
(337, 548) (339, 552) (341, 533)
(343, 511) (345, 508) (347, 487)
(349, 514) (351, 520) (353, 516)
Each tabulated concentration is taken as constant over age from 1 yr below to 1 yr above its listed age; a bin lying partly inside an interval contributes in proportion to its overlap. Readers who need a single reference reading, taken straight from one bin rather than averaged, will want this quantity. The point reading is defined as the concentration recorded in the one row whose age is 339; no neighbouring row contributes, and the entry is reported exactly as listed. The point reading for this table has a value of 552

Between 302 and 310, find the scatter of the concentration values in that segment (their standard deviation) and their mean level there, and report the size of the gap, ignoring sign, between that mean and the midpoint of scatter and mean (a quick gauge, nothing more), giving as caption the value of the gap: 177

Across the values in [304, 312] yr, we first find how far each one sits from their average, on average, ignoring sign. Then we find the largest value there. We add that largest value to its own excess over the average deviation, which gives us 739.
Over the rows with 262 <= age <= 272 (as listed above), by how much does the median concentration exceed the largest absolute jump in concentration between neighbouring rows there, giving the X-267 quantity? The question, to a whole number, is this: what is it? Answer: 440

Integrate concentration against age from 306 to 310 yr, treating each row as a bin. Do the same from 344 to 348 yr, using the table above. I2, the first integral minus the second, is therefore -522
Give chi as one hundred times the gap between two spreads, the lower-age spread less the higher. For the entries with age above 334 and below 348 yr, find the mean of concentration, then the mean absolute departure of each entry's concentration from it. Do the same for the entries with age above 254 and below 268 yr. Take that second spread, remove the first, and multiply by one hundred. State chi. -857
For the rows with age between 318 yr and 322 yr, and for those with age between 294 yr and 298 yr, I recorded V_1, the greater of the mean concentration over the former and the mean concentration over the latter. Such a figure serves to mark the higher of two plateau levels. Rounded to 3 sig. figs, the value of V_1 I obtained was 462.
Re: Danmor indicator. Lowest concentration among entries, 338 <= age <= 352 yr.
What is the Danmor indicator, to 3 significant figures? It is 487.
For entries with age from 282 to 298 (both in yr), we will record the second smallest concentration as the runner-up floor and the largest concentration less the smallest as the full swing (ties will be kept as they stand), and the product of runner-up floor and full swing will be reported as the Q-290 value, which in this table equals 31920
